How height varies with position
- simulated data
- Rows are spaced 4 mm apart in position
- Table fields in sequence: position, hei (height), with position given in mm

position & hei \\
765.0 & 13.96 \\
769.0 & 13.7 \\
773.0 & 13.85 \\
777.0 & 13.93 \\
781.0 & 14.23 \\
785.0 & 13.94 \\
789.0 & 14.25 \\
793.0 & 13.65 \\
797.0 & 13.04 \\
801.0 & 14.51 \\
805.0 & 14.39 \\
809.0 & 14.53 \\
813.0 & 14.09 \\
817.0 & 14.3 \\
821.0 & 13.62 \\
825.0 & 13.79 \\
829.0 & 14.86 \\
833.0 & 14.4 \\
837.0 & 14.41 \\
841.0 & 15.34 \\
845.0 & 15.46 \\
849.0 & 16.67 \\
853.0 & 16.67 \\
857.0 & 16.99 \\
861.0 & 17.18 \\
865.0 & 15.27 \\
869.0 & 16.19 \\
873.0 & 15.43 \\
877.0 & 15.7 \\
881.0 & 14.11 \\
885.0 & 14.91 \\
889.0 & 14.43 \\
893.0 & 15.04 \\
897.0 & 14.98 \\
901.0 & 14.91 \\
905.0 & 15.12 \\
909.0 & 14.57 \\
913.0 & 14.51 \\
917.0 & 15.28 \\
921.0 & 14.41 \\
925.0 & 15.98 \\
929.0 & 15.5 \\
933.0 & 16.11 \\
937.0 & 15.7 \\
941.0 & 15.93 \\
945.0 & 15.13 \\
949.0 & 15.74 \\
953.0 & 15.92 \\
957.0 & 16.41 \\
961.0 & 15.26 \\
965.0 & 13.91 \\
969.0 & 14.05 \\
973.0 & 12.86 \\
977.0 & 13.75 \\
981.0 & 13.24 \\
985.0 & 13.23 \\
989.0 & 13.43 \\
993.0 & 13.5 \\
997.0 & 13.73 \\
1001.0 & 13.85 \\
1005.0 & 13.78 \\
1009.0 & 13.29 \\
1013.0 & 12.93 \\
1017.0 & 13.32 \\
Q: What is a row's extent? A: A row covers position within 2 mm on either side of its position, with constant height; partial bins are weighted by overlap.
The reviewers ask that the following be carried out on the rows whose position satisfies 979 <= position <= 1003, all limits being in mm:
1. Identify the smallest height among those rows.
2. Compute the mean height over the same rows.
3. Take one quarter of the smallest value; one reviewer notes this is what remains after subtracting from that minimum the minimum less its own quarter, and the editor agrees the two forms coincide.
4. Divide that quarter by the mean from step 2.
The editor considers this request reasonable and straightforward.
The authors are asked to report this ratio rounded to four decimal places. 0.2451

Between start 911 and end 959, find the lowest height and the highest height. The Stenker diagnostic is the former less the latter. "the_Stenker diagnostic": -2.0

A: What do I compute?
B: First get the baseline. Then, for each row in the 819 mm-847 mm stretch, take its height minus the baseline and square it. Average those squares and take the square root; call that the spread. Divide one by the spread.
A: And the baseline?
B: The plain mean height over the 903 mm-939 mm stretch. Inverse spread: 1.1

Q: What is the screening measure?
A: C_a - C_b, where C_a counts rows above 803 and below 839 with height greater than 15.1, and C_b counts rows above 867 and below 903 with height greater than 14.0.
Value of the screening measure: -9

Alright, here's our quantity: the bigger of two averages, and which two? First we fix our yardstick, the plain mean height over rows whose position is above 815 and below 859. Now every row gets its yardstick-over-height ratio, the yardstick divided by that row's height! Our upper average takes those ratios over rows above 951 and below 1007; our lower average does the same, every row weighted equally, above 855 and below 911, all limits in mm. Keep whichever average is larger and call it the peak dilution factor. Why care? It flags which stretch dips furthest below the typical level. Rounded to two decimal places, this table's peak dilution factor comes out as 1.08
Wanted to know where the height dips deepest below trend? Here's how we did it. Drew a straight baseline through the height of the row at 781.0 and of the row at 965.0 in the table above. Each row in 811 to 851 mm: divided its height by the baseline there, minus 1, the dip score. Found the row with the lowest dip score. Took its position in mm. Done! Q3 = 821.0 mm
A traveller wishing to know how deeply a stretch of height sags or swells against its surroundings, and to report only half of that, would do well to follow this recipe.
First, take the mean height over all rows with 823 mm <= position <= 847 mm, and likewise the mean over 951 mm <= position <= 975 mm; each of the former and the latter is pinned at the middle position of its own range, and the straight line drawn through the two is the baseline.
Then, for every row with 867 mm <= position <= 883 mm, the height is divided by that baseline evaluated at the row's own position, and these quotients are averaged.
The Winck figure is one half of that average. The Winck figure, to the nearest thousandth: 0.522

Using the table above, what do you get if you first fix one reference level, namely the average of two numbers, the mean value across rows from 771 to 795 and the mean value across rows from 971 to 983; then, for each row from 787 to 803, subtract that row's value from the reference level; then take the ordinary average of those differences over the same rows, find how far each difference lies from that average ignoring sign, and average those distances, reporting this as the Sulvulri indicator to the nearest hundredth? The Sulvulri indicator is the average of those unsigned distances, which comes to 0.52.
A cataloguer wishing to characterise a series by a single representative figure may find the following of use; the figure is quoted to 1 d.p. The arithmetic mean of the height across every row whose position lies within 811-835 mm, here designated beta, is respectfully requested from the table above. 14.2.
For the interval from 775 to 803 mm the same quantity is 13.9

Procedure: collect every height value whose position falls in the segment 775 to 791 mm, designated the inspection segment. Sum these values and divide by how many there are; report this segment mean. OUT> 14.1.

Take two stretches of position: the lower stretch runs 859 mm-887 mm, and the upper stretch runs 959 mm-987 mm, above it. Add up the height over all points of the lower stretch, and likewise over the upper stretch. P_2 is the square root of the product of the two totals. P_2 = 102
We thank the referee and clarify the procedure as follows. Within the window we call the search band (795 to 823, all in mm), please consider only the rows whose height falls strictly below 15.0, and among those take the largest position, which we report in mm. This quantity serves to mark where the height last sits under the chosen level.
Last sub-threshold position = 821.0 mm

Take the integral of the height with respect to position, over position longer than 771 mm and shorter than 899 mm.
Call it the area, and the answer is 1897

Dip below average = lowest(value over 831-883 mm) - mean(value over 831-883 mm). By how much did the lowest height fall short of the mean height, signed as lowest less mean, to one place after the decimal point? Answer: -1.6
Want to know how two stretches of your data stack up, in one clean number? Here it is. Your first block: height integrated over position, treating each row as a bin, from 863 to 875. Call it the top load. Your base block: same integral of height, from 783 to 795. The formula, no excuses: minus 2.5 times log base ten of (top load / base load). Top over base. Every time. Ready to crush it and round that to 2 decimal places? -0.12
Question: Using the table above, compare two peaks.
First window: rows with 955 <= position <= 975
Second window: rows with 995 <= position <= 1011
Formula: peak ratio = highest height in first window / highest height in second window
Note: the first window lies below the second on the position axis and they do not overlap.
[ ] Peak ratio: 1.18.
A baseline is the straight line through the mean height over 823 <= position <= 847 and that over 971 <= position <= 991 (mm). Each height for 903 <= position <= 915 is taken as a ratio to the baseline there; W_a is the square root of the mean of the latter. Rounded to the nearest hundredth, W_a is 1.03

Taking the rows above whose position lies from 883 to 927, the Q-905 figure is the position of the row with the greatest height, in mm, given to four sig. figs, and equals 925.0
